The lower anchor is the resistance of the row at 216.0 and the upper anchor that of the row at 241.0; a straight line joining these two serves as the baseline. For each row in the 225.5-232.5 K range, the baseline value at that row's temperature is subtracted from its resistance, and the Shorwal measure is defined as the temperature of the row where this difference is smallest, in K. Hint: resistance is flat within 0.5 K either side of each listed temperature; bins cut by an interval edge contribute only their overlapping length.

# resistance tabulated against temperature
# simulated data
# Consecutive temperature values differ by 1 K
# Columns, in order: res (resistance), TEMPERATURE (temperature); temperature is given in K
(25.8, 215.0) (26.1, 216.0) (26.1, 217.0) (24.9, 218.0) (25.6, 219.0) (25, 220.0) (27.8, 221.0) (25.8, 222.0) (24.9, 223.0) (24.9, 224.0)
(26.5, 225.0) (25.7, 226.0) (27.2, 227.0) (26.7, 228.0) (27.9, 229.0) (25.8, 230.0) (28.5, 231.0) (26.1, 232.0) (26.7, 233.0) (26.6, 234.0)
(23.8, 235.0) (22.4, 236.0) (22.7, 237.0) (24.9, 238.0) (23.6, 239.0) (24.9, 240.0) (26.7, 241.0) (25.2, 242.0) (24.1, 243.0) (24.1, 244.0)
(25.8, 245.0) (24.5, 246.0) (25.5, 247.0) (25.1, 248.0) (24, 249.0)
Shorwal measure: 226.0 K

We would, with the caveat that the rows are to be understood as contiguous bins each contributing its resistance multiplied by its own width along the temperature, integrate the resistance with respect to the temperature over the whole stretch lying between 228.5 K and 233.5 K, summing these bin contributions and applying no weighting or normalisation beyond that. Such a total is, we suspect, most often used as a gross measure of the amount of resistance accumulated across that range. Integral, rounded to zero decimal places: 135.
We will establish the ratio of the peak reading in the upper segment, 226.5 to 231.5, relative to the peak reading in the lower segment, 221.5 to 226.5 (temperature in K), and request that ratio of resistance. 1.08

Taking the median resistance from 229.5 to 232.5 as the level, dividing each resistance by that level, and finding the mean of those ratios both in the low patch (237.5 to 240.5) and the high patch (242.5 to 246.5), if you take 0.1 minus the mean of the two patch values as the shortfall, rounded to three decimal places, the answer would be -0.840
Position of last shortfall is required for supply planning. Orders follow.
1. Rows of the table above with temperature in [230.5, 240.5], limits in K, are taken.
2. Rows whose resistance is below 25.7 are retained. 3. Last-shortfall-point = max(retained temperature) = 240.0 K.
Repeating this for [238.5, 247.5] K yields 247.0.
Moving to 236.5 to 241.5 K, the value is 240.0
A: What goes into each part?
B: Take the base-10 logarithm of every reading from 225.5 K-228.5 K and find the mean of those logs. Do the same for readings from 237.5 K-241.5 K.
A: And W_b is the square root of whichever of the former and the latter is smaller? 1.18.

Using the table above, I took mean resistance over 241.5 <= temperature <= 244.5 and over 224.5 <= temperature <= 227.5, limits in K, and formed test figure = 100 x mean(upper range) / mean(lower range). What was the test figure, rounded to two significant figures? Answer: 92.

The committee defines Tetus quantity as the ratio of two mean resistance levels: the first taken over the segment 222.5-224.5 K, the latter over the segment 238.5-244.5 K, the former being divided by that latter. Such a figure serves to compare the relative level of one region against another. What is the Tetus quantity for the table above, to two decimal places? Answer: 1.01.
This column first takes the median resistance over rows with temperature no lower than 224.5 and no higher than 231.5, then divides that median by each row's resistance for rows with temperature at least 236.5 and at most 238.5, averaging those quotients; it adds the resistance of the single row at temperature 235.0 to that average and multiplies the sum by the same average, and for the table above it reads 28.0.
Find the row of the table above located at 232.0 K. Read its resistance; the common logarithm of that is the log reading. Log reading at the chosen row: 1.42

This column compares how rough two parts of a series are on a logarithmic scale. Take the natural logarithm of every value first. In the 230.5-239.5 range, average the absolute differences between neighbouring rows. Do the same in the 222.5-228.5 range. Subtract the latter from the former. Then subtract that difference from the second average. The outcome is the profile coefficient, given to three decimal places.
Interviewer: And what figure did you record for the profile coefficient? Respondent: 0.012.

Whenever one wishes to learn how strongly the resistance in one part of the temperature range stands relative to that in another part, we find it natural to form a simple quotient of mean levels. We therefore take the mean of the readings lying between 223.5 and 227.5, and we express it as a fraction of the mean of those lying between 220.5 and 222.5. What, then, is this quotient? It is 0.973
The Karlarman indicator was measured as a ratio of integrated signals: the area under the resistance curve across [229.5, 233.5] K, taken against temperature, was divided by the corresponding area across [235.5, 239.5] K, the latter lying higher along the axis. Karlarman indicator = 1.14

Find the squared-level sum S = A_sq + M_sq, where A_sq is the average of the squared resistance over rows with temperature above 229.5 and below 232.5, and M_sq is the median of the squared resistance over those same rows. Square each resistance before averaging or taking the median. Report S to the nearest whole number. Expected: 1401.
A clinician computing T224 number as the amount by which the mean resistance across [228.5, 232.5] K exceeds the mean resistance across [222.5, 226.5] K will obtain 1.6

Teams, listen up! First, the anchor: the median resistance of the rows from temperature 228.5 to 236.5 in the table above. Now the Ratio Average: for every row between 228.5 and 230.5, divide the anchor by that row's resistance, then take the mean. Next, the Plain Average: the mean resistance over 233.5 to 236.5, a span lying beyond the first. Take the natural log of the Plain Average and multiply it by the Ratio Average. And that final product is 3.13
